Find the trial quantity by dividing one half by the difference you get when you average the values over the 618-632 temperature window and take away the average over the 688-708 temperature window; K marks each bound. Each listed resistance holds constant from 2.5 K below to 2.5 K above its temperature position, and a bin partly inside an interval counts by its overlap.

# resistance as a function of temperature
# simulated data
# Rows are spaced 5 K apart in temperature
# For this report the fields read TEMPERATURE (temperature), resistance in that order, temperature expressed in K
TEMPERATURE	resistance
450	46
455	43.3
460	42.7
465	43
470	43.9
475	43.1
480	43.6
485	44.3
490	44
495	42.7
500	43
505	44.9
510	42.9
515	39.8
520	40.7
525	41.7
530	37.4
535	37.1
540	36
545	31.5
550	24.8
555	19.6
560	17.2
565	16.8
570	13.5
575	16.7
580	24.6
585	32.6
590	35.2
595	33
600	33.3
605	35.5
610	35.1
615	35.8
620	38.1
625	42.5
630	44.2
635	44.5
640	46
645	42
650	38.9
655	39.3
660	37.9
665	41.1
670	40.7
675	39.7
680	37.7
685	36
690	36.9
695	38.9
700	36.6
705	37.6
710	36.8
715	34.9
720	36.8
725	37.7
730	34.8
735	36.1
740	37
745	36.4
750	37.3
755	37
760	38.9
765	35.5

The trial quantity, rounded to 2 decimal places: 0.12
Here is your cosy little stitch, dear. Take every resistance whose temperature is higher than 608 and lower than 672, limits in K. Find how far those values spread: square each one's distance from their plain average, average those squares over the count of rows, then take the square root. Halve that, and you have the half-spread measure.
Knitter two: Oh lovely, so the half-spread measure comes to 1.6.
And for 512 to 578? 5.2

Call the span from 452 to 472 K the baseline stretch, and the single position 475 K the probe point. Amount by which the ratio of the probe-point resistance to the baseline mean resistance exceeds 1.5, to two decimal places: -0.50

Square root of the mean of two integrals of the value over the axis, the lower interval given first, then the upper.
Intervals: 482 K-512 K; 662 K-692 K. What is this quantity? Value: 35.1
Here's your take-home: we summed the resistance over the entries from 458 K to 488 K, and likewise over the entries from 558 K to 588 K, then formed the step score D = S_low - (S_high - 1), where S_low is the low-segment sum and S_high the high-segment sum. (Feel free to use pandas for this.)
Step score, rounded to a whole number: 140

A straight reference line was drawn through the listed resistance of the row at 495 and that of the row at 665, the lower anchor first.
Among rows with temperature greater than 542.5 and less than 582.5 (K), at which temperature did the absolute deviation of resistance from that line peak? 570 K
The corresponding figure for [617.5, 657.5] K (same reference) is 640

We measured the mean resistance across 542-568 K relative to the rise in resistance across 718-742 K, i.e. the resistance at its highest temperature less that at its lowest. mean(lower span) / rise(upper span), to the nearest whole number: 110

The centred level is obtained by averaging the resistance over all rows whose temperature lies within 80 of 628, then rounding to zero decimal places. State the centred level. 34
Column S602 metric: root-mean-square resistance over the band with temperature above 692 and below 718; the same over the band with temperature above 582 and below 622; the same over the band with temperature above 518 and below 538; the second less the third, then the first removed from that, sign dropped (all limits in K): 41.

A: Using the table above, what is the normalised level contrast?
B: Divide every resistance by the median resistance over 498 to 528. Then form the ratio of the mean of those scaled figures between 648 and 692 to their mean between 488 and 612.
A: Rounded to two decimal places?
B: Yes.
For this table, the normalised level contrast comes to 1.18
